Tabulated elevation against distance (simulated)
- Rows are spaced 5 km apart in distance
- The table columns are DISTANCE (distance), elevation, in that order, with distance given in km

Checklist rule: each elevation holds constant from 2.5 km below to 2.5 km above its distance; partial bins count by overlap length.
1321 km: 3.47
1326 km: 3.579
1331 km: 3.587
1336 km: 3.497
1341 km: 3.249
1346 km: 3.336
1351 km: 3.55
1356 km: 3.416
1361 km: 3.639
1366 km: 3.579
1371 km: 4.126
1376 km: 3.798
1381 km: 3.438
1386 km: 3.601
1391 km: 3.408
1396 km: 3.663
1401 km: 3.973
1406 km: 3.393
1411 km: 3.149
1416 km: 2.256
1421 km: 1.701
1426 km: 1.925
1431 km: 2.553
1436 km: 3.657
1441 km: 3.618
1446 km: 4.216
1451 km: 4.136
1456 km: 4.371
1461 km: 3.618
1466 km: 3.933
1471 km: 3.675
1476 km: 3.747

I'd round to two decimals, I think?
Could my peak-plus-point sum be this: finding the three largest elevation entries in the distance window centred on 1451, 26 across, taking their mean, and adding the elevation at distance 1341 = 7.49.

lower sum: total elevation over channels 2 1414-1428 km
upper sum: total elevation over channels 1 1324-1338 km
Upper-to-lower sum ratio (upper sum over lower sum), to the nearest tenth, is 1.8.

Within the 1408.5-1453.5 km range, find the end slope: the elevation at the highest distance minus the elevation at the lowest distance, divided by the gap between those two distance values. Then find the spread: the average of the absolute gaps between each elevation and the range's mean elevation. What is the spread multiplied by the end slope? 0.020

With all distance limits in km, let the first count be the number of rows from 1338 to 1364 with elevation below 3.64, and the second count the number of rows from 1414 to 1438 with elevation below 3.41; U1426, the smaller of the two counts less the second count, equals 0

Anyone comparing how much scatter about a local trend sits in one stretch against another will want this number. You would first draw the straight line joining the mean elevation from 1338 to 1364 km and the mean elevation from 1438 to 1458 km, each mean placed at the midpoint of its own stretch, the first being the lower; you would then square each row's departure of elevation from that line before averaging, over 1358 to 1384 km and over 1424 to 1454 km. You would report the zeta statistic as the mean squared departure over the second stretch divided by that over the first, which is 13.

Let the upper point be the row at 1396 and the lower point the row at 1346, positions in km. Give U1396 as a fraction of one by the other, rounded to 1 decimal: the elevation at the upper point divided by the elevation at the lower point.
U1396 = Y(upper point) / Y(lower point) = 1.1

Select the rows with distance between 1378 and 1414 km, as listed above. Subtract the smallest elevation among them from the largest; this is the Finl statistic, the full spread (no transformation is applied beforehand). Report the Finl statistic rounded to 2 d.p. 0.82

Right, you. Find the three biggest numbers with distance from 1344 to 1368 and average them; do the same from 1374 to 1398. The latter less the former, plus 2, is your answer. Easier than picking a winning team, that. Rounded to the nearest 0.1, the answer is 2.1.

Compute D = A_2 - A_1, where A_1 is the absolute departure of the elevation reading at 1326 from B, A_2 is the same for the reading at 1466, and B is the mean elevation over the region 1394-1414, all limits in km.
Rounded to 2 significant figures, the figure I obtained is 0.35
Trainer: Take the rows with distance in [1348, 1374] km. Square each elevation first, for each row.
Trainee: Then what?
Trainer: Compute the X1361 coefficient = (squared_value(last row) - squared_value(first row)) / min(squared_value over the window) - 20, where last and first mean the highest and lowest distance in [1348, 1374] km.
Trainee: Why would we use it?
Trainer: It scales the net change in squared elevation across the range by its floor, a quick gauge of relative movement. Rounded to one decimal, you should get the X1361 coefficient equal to -19.6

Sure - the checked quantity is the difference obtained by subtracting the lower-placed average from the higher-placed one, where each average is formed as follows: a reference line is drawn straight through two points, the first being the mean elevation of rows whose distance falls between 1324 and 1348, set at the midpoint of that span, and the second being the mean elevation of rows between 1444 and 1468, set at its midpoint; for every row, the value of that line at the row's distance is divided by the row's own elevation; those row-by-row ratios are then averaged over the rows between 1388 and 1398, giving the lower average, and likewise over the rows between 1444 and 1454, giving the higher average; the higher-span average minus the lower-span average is -0.1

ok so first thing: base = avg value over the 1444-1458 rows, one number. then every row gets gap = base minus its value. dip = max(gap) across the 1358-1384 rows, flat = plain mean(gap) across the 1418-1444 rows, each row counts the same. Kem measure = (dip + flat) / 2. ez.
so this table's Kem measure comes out 1.2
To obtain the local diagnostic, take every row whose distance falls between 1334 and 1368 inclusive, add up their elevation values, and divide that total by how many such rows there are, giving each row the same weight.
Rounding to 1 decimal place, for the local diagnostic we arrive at 3.5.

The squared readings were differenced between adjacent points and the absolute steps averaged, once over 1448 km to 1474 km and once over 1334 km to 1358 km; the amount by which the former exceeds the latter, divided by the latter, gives 1.7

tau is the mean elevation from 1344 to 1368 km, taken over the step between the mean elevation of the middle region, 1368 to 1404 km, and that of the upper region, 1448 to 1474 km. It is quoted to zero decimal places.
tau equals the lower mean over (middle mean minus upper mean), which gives -15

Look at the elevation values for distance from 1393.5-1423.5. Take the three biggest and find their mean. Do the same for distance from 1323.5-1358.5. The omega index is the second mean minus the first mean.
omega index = -0.1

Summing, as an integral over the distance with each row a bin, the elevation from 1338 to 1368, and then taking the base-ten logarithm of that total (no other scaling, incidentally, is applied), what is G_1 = 2.016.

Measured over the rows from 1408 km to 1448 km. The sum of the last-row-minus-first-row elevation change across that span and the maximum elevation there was 5.3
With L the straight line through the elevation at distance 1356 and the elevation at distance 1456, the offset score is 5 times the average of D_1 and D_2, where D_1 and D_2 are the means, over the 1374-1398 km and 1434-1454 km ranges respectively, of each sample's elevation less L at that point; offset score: -1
